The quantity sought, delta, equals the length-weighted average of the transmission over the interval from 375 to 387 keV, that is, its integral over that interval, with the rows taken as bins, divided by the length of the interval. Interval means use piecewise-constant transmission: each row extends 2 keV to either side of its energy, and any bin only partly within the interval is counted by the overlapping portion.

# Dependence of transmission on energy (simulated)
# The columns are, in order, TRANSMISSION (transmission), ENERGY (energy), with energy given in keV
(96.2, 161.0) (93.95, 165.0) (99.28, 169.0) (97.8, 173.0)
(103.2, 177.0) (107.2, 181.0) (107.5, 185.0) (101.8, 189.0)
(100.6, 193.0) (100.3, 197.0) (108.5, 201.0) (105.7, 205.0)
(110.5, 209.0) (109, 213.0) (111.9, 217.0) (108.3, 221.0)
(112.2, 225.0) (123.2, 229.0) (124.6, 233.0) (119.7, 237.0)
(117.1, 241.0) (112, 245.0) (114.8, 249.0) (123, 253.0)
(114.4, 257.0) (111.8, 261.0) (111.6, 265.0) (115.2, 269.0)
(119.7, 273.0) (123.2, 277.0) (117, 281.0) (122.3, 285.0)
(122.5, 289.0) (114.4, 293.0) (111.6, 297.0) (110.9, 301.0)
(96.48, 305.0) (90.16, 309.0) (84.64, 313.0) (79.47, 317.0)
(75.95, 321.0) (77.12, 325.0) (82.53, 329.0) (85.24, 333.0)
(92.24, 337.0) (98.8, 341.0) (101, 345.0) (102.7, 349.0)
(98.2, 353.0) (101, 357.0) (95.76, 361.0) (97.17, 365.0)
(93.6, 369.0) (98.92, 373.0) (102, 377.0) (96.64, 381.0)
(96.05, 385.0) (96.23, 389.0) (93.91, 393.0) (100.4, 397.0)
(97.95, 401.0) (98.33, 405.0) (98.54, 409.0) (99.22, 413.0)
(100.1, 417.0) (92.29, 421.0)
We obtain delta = 98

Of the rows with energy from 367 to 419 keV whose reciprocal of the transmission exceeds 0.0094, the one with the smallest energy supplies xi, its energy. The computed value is 369.0 keV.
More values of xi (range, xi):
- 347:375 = 349.0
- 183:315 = 189.0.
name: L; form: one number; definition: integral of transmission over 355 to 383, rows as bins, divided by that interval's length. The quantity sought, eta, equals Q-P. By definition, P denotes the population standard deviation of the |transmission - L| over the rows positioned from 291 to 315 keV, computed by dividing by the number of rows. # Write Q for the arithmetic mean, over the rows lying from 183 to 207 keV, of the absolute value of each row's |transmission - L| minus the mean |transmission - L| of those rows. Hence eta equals -1.8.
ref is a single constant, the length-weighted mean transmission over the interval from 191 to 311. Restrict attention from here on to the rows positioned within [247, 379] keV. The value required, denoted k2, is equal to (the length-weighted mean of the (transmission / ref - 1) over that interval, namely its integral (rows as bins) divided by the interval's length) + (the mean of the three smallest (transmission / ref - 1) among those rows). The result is -0.4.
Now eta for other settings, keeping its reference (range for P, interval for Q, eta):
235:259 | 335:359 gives -2.1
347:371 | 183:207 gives 1.5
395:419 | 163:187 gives 2.2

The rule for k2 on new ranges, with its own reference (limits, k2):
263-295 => 0.1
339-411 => -0.3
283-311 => -0.1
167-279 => -0.1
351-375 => -0.3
